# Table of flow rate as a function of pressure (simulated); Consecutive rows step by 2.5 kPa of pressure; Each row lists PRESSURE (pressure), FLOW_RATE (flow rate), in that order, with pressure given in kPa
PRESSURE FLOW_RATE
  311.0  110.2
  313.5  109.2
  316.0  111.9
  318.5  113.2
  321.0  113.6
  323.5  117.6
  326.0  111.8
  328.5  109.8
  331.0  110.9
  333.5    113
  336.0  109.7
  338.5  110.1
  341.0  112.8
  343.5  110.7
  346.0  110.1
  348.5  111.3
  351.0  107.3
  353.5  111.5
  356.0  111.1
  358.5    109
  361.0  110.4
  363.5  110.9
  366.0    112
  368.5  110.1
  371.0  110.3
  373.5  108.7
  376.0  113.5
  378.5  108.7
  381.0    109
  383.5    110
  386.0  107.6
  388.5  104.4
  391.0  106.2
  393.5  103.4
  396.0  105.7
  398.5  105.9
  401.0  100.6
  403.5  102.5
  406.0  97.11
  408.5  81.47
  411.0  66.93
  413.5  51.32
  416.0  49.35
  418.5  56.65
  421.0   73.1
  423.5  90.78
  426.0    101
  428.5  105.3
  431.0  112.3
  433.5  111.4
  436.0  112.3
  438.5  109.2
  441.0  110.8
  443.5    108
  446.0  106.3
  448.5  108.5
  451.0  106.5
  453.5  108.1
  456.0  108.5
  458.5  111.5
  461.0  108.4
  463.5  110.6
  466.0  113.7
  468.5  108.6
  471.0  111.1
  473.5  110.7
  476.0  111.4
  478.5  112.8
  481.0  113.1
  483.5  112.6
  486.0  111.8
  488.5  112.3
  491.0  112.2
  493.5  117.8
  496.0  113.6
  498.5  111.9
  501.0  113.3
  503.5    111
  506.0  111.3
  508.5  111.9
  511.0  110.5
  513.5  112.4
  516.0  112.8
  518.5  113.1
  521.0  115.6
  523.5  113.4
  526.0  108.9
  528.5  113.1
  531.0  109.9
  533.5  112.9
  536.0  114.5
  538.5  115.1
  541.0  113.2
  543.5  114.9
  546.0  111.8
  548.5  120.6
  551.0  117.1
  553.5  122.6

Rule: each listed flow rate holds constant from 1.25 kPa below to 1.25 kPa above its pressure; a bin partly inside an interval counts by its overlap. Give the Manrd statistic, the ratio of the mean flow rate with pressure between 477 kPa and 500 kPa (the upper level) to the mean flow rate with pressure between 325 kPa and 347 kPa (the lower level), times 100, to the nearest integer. 102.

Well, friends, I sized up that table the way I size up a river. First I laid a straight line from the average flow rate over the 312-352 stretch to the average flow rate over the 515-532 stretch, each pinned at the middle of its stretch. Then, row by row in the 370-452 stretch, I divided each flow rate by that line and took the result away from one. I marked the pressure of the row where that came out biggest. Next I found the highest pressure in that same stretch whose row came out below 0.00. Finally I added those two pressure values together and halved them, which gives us 426.0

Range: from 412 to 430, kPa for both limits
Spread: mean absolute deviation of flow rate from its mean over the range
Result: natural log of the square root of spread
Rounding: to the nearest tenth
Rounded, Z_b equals 1.5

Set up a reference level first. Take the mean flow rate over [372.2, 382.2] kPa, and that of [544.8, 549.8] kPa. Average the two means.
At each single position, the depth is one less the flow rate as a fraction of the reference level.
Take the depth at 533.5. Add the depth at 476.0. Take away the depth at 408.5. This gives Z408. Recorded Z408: -0.26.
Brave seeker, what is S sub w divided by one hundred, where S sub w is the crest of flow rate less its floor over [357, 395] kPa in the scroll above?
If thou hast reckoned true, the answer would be 0.10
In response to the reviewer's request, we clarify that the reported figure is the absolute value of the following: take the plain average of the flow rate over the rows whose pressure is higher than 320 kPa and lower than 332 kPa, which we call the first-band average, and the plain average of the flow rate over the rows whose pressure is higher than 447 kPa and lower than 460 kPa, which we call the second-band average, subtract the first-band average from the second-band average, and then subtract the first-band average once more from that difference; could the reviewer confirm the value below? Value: 117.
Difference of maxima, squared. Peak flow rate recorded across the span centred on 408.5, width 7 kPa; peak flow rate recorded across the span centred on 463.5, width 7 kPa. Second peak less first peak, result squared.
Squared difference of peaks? 275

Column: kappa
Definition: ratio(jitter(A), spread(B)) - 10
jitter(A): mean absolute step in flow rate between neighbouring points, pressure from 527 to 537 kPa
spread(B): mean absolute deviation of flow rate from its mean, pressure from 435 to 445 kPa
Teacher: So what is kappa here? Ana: -8.2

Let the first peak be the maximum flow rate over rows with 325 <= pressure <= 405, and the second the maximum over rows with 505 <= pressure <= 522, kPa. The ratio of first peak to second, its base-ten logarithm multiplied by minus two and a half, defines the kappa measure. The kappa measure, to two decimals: 0.02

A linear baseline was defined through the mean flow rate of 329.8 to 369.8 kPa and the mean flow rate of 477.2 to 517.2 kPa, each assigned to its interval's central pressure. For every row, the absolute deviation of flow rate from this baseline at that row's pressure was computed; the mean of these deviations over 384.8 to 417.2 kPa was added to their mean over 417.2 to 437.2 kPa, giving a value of 37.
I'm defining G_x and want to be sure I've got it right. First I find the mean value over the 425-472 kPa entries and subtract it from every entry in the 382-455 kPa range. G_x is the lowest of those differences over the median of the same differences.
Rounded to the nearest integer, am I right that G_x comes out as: 18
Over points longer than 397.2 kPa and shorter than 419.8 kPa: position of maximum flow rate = 398.5 kPa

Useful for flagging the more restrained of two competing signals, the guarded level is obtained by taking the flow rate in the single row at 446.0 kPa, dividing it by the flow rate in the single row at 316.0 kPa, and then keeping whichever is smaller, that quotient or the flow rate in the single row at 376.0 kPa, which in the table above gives 0.95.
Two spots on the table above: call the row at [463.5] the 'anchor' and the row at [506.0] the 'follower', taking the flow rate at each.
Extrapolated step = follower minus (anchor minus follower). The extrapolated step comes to 112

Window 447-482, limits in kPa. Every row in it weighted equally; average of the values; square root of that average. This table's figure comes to 10.5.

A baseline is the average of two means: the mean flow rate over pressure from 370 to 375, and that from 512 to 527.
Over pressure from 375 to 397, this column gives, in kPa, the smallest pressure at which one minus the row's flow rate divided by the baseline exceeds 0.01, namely 378.5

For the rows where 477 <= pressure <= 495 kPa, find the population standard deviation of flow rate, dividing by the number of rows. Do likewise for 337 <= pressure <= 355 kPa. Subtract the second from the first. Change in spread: 0.3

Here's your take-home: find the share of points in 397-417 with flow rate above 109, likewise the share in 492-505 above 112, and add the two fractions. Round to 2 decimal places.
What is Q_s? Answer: 0.60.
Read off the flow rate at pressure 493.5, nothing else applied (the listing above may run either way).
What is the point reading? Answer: 117.8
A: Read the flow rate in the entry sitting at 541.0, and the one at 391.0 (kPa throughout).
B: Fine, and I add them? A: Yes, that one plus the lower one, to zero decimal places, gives 219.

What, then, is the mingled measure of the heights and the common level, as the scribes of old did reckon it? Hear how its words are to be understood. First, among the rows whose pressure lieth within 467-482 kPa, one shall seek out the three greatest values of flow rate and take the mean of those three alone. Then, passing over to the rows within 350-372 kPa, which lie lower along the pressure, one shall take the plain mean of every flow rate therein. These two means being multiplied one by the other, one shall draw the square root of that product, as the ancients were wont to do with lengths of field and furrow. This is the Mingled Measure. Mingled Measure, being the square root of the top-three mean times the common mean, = 111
